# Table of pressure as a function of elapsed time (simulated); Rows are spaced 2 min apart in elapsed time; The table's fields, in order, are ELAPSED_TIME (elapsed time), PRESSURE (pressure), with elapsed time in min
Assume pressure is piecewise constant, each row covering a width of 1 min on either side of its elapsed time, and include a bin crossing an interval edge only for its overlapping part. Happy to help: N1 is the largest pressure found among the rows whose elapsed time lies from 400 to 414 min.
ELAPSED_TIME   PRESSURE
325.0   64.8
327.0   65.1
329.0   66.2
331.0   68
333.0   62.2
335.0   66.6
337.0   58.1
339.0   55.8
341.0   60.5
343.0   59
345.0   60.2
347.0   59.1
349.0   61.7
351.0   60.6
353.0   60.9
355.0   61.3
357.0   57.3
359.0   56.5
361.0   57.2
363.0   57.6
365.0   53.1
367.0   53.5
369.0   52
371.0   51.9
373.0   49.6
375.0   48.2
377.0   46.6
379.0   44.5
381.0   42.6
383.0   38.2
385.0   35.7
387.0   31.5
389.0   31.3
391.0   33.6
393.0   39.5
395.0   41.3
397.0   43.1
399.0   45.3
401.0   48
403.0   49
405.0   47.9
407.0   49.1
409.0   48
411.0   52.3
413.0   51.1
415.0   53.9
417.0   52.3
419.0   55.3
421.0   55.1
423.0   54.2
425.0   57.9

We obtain 52.3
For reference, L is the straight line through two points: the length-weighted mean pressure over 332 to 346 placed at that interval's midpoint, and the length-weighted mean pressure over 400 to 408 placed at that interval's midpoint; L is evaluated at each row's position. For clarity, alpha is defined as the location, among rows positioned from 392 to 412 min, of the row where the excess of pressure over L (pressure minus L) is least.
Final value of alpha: 393.0 min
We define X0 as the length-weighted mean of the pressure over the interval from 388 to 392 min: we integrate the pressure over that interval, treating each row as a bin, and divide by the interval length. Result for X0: 32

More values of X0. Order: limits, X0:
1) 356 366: 56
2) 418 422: 55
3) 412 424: 54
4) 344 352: 60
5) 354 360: 58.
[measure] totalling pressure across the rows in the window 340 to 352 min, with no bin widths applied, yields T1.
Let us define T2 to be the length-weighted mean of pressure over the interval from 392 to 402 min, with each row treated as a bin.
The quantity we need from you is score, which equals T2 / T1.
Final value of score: 0.12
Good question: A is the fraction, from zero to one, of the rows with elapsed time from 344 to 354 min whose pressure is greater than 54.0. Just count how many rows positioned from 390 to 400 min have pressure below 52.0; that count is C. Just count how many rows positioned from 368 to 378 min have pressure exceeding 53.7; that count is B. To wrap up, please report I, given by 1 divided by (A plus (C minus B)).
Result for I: 0.17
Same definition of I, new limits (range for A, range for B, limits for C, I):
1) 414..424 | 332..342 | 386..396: 1.67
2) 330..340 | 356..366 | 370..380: 0.50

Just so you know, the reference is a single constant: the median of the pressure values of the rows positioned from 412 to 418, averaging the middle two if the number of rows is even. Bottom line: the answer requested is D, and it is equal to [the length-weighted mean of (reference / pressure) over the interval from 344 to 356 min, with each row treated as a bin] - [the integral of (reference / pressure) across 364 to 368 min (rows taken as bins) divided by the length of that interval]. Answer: -0.1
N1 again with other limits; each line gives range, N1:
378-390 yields 44.5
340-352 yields 61.7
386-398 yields 43.1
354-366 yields 61.3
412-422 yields 55.3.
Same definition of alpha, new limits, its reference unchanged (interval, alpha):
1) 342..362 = 343.0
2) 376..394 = 387.0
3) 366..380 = 379.0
